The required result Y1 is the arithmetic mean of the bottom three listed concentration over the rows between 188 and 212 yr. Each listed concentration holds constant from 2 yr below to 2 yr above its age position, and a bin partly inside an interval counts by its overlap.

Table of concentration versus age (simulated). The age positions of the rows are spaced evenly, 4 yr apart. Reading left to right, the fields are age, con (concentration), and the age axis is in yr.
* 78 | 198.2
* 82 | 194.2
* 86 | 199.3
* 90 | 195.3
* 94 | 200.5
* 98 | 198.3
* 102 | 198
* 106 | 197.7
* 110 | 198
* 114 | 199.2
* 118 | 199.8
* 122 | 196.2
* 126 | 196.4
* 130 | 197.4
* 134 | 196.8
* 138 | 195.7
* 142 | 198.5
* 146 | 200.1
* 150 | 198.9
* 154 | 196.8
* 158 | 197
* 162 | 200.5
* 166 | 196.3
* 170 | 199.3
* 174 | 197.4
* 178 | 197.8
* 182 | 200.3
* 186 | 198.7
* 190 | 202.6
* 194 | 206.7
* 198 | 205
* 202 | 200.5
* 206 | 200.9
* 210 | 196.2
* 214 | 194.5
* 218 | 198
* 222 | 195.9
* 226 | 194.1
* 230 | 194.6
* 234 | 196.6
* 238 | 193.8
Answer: 199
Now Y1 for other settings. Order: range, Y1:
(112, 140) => 196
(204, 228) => 195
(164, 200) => 197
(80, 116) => 196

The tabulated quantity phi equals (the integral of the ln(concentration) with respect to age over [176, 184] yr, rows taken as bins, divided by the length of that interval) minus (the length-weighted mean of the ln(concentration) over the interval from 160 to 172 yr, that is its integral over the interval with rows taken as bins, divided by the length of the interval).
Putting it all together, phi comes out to 0.002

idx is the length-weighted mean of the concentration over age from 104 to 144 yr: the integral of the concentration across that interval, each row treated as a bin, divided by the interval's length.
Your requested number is 197.6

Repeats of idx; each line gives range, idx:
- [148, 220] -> 199.3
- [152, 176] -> 197.9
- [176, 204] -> 201.7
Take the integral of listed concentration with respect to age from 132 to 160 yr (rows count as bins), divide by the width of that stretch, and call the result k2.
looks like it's 198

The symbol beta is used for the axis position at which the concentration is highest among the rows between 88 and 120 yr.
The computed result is 94 yr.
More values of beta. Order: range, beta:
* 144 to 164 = 162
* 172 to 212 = 194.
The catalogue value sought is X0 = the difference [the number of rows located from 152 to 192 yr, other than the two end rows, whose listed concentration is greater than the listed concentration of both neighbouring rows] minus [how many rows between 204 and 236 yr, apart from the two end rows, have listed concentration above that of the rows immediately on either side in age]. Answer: 2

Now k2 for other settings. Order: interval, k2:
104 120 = 199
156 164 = 199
